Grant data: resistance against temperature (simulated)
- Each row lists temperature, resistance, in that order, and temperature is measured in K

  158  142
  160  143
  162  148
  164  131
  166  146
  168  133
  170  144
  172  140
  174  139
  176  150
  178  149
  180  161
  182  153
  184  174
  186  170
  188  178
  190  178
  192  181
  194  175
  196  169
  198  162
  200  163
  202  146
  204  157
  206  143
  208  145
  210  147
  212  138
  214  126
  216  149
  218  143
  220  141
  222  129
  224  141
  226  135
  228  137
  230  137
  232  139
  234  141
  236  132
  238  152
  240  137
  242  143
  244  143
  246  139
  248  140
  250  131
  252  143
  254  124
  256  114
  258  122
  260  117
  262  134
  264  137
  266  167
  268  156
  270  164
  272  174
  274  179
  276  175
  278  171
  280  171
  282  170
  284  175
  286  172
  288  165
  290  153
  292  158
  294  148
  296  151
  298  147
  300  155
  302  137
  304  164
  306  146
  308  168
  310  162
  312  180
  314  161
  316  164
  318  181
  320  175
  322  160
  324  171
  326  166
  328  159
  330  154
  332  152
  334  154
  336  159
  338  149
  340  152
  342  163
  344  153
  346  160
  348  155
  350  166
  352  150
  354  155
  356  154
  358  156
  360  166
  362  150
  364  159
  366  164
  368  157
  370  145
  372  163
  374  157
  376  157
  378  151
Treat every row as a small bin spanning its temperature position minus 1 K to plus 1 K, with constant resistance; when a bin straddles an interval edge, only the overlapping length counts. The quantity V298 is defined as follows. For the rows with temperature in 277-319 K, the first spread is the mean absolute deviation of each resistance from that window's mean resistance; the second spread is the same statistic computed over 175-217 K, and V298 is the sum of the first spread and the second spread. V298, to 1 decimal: 22.2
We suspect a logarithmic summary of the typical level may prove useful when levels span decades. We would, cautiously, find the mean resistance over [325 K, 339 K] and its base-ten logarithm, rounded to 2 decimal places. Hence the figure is 2.19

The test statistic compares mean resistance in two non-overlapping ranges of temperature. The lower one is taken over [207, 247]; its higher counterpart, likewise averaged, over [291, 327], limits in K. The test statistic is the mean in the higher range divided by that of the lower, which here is 1.15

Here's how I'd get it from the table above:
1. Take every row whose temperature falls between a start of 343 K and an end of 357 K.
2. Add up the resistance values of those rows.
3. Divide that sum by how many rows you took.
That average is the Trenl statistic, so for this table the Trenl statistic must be 156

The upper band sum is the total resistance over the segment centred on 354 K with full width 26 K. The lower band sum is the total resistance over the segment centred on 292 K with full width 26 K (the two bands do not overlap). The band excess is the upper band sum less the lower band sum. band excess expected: -15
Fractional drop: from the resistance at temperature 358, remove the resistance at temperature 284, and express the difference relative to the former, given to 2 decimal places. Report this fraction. -0.12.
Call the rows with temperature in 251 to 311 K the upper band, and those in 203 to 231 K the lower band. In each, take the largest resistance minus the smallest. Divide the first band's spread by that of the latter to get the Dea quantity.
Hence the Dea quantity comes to 2.10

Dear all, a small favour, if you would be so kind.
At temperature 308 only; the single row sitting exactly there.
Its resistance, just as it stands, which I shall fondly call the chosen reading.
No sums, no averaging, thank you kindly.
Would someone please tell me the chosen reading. 168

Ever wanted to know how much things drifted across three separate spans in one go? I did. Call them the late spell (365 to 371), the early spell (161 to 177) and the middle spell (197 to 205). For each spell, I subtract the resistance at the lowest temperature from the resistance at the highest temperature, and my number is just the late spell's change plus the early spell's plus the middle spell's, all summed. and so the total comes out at -22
